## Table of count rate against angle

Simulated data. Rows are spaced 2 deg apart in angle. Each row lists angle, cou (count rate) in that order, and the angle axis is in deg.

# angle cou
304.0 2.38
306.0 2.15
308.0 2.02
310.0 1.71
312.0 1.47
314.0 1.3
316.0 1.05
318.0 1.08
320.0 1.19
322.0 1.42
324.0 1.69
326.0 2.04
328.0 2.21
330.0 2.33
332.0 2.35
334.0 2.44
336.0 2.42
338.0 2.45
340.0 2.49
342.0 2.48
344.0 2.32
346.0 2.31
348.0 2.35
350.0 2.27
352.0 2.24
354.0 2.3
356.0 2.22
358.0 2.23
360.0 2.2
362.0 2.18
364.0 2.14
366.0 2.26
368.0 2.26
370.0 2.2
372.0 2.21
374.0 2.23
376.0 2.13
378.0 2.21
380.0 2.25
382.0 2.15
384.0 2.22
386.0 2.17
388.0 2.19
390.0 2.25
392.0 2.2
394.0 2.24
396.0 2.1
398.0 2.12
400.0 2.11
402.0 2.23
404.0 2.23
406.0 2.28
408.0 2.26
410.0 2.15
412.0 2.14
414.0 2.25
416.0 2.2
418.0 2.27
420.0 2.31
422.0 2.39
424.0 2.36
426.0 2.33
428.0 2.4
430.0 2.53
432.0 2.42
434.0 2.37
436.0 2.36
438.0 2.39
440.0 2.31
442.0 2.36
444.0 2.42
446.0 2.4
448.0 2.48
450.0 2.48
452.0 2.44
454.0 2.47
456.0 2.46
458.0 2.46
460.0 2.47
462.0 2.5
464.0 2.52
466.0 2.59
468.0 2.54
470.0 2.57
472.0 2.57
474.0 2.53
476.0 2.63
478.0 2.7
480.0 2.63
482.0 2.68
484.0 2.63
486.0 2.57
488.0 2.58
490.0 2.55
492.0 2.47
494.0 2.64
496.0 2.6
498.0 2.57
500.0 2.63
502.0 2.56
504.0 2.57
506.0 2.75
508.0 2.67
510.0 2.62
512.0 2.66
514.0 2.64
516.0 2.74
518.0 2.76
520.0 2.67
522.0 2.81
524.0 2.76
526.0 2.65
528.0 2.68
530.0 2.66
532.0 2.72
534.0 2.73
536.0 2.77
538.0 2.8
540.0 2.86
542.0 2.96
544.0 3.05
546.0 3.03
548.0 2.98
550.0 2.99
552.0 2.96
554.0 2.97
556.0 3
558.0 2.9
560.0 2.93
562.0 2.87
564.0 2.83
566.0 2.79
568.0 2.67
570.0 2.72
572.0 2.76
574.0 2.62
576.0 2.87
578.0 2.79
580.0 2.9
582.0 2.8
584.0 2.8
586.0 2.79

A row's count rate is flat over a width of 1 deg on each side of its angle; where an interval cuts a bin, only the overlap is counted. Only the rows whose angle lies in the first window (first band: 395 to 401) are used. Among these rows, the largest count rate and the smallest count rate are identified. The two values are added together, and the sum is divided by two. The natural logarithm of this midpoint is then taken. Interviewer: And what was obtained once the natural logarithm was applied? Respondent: 0.75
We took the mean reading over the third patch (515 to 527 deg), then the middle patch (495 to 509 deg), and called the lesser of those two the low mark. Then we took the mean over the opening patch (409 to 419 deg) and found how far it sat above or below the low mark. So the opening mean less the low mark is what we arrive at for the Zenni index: -0.4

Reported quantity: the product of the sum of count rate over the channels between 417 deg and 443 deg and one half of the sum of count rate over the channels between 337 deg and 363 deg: 463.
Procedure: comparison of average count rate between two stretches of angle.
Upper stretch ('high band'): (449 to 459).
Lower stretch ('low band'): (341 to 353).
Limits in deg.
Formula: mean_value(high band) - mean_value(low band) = 0.13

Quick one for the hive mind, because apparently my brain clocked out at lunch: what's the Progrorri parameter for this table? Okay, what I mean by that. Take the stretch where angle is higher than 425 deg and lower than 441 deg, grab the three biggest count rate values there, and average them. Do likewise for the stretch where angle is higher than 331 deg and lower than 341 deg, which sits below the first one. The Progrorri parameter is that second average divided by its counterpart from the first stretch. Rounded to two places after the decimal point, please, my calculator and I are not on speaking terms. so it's 1.00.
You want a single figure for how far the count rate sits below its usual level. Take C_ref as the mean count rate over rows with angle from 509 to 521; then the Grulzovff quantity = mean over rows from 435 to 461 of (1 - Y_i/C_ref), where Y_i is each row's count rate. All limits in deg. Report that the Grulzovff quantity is 0.096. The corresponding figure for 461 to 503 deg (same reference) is 0.036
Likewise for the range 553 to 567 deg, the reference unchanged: -0.081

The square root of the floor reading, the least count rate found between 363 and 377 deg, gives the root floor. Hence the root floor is 1.46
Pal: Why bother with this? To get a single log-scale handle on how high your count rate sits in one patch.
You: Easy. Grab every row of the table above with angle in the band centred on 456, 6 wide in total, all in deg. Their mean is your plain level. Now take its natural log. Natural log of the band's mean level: 0.90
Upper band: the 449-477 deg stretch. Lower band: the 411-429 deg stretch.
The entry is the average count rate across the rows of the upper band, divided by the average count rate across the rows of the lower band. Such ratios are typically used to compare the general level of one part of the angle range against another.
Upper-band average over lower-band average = 1.10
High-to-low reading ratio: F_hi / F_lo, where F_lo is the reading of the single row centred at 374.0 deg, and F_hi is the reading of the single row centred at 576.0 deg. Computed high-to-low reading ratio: 1.29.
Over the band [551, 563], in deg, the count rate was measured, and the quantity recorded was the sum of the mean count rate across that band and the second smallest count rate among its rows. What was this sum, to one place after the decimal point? 5.8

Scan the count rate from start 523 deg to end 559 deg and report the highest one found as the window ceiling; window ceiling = 3.05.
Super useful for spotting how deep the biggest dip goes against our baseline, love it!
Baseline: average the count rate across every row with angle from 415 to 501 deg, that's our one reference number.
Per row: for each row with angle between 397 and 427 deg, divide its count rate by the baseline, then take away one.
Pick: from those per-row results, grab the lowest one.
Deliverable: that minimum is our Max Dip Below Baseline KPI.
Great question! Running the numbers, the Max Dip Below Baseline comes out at -0.150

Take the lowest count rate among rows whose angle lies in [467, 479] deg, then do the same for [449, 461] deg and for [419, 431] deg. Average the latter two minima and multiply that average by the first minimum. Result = 6.0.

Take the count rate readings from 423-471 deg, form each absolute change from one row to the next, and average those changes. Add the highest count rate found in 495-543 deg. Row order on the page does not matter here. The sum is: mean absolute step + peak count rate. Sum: 3.00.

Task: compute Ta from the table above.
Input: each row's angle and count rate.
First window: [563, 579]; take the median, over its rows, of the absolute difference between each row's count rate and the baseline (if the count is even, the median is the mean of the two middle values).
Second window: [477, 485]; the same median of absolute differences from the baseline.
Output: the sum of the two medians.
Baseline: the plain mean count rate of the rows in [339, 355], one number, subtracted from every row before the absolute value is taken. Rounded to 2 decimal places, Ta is 0.74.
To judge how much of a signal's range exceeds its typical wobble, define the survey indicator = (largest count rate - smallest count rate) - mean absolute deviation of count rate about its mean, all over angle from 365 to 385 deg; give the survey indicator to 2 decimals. 0.10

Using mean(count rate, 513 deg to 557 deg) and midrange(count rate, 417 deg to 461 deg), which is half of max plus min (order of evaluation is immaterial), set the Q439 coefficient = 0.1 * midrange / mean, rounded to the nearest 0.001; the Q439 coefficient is 0.085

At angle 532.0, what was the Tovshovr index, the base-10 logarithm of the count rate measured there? 0.435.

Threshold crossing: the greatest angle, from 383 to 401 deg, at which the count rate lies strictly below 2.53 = 400.0 deg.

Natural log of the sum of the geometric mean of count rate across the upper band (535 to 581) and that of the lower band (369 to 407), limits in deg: 1.62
